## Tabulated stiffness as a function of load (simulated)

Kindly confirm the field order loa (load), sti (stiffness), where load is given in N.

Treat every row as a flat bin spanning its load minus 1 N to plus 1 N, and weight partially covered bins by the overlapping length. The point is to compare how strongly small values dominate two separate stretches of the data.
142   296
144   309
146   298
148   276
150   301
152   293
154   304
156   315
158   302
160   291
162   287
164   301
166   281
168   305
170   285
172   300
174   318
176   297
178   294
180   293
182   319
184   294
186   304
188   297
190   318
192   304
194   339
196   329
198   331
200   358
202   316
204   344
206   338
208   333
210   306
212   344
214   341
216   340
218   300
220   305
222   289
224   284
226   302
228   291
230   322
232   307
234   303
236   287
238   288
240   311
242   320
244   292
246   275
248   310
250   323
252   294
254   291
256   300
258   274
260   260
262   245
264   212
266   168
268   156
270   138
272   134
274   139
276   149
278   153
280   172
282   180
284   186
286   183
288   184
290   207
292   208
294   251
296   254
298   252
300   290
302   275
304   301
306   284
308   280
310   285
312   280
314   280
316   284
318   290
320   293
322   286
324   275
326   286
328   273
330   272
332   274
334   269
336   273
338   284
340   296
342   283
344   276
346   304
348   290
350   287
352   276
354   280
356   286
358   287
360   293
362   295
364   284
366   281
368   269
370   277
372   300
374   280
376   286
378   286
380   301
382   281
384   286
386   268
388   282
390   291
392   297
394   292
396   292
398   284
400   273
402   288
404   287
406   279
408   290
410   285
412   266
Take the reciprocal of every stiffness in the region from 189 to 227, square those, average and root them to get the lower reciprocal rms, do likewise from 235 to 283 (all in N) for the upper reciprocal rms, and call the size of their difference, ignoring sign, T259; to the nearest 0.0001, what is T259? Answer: 0.0018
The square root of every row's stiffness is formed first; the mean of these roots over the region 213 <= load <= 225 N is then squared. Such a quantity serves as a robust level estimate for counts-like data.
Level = 309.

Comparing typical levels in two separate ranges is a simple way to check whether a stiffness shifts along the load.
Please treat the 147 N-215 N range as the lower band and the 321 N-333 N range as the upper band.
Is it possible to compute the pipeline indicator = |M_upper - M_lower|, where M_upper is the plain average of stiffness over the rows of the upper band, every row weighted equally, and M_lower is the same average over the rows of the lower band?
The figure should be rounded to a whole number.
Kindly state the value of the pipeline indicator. 33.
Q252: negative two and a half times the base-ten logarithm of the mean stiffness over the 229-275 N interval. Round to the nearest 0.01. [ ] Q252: -6.03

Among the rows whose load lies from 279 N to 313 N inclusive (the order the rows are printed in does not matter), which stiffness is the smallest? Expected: 172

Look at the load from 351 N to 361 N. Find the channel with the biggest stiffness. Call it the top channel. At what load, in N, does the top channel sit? 360 N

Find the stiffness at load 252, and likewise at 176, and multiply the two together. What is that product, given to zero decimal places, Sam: 87318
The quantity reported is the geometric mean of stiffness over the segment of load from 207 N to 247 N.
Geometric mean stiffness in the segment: 306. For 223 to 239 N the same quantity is 298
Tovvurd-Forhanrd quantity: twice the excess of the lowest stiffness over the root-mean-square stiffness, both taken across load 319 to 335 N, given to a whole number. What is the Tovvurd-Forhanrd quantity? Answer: -19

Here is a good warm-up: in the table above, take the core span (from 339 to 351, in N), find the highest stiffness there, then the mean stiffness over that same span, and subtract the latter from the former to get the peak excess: 14.7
